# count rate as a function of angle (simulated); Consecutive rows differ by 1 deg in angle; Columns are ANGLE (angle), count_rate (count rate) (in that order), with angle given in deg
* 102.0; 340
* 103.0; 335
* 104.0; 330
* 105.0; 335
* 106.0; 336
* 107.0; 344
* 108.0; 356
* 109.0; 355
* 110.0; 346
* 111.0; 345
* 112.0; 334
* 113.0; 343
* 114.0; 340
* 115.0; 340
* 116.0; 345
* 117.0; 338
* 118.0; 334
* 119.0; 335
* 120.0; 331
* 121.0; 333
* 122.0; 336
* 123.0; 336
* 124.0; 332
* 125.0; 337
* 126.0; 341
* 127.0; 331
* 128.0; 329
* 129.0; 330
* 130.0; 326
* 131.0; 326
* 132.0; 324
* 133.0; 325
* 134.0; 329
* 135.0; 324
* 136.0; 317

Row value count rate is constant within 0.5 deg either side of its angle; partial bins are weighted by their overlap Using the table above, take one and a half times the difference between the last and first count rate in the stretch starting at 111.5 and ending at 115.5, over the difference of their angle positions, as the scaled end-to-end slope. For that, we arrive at 3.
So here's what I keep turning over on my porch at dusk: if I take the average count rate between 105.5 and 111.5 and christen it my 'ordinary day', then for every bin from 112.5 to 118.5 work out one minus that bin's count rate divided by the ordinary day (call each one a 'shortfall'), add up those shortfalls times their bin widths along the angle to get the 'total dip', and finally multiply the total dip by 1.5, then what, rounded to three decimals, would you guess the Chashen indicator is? 0.182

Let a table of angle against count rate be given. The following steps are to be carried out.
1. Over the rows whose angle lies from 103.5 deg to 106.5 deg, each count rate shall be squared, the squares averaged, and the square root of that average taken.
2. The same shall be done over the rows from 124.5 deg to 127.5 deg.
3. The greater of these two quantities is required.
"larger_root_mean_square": 336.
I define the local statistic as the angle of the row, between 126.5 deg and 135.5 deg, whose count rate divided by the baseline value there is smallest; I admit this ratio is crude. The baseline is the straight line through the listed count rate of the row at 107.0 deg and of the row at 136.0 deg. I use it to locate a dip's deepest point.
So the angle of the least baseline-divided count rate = 132.0 deg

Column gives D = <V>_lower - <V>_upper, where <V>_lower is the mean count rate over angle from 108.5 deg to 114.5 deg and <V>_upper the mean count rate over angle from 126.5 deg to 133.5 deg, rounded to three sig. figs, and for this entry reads 16.5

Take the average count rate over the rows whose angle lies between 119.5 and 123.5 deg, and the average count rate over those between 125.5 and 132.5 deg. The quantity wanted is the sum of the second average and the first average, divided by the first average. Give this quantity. 1.99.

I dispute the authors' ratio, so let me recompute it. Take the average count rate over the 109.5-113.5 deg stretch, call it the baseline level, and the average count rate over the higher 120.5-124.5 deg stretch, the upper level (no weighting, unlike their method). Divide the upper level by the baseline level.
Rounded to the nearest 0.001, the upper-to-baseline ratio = 0.977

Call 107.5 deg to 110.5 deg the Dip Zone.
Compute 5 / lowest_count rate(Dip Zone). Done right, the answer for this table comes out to 0.0145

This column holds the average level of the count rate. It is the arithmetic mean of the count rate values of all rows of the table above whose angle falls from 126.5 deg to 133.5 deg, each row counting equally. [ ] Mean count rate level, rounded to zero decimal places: 327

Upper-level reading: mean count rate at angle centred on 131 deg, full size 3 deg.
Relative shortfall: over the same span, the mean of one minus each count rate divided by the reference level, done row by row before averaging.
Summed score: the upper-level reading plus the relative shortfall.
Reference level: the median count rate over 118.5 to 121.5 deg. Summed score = 325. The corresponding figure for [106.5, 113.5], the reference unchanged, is 346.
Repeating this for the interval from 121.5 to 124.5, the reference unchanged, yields 335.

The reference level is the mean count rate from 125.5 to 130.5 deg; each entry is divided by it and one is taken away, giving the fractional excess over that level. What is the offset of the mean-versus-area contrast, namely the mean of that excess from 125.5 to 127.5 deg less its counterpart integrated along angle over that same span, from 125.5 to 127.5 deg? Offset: -0.014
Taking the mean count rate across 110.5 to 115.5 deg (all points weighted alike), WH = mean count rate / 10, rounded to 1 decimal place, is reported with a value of 34.0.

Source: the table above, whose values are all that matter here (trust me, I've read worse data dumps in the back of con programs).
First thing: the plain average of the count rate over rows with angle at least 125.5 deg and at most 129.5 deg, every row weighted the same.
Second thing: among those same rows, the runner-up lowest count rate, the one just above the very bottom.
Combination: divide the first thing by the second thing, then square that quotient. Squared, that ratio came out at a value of 1.02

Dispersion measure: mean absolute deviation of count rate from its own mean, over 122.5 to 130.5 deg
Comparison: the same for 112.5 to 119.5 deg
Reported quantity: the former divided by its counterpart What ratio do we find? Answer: 1.3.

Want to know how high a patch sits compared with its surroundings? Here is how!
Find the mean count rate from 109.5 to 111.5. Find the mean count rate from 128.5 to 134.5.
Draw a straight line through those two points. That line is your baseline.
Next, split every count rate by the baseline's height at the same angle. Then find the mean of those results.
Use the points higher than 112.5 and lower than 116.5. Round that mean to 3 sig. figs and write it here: 1.00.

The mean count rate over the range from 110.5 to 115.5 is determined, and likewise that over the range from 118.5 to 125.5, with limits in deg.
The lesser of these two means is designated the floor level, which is 334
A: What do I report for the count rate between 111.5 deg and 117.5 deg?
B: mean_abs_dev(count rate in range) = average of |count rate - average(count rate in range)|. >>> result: 2.67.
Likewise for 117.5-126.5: 2.22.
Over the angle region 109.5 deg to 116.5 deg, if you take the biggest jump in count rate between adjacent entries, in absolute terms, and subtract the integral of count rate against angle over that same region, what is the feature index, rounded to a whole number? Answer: -2382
